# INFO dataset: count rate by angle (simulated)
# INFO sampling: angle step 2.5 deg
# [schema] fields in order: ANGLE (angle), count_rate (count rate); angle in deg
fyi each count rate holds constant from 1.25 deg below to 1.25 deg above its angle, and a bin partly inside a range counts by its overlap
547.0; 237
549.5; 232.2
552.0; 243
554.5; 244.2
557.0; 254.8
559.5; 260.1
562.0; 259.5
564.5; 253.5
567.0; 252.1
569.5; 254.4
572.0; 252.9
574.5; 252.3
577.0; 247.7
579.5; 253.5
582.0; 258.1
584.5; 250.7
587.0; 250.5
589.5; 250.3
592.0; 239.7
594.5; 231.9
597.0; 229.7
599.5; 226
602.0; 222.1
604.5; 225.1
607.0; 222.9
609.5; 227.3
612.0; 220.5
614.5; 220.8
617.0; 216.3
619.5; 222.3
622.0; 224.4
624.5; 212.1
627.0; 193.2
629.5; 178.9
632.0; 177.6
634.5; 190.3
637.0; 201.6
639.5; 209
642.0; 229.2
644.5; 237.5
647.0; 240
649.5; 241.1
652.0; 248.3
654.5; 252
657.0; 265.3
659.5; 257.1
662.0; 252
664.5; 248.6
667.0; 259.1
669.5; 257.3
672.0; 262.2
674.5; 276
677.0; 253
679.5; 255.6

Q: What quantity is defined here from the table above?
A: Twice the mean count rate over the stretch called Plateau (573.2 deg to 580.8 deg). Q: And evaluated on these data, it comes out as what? 502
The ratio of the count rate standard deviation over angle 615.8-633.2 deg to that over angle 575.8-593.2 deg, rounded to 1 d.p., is 3.6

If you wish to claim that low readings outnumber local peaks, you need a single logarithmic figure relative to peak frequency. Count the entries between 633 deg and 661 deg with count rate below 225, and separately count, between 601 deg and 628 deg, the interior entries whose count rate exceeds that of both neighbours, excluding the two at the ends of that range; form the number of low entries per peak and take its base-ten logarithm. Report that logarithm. -0.12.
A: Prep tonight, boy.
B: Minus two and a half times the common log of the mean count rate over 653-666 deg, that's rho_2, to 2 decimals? -6.02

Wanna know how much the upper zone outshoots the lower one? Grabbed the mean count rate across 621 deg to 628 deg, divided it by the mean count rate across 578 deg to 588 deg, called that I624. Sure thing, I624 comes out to 0.8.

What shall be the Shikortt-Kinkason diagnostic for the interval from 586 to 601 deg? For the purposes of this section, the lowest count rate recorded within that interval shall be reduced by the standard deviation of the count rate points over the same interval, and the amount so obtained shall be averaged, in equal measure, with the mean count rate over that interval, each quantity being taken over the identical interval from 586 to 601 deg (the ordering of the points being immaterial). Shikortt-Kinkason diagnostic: 227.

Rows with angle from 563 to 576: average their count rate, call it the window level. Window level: 253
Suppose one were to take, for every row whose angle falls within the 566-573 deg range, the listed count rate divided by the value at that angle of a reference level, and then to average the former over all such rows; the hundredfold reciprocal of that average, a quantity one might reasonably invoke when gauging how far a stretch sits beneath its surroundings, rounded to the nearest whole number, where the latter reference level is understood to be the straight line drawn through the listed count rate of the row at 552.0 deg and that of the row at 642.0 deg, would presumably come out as 95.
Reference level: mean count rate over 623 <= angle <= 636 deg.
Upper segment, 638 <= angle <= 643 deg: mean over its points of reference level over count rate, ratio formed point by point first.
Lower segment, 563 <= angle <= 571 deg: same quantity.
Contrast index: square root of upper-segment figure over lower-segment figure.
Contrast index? 1.08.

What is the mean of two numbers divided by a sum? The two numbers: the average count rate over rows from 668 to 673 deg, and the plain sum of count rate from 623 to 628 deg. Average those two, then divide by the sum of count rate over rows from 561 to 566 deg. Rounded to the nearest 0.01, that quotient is 0.65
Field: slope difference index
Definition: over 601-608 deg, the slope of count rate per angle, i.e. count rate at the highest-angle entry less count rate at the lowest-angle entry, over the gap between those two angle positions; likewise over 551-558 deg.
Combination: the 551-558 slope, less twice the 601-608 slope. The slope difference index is 2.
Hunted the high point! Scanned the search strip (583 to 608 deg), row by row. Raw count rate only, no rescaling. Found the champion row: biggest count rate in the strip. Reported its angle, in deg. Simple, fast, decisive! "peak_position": 584.5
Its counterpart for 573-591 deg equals 582.0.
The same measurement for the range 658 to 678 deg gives 674.5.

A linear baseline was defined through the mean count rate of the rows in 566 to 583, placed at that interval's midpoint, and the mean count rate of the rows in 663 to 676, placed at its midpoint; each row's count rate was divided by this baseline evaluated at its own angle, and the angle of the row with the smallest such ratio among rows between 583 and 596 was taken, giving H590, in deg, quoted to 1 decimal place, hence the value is 594.5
